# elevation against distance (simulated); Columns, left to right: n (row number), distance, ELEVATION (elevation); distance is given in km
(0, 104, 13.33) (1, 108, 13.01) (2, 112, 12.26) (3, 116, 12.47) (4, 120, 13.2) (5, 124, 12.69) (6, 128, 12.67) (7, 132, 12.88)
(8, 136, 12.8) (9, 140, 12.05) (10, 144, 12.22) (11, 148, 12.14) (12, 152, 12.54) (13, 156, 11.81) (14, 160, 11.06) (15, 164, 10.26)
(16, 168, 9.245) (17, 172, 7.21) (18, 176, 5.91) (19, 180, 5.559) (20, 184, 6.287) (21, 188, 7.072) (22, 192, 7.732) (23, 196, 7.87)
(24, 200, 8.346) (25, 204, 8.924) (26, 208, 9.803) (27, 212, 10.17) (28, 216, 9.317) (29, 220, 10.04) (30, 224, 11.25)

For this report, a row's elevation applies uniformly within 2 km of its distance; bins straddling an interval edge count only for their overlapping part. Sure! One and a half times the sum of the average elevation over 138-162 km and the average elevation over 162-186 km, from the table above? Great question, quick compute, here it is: 29.1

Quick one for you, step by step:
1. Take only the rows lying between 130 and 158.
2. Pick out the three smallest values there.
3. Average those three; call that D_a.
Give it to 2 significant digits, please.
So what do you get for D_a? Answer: 12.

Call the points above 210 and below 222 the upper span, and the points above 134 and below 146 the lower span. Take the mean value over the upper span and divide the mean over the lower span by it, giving 1.26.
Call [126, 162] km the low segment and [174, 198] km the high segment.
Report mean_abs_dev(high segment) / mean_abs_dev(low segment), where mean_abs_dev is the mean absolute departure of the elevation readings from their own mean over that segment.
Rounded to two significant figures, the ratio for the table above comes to 1.9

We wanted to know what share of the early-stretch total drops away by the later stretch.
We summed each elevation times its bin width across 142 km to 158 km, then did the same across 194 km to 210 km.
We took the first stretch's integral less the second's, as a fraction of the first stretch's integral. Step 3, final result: 0.28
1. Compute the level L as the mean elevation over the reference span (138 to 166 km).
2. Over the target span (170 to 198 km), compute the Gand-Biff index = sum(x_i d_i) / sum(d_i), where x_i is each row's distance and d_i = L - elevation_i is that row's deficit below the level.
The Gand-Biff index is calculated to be 183.2 km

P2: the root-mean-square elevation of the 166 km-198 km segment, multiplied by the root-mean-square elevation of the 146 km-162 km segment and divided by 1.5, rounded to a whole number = 57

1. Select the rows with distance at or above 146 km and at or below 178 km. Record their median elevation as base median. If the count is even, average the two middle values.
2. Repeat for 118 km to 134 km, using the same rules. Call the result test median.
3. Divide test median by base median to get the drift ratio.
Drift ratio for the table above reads 1.20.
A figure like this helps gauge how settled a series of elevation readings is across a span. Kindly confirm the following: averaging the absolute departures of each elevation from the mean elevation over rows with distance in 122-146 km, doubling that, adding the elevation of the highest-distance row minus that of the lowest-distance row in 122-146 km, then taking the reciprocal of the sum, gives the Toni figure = 11.7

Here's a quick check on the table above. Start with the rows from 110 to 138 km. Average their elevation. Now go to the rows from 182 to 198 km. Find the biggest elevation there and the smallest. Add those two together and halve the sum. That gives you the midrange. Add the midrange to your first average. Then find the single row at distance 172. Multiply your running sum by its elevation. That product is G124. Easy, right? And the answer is 143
